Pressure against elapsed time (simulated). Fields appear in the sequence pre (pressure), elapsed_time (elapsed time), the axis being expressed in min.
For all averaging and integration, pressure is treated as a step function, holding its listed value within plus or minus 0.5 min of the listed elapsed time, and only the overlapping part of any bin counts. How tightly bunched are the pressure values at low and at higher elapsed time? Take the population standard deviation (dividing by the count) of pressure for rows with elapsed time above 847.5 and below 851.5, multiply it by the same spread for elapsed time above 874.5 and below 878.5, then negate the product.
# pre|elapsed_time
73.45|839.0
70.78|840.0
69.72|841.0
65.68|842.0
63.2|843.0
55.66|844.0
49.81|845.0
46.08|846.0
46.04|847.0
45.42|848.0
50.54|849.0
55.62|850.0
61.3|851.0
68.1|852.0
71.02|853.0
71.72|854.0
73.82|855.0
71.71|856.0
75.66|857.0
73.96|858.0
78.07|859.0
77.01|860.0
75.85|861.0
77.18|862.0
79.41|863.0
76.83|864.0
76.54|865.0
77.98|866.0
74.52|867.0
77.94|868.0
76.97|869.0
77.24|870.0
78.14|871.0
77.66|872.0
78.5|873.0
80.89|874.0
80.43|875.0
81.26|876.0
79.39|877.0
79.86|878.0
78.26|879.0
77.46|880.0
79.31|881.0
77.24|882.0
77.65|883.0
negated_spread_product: -4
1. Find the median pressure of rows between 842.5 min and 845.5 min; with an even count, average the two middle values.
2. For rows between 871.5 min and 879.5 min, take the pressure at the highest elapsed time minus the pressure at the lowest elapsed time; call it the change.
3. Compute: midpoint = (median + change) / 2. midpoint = 28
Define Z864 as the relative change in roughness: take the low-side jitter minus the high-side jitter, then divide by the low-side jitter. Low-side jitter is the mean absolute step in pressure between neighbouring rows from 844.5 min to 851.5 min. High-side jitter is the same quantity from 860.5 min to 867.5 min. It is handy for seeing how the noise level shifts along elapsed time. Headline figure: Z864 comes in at 0.4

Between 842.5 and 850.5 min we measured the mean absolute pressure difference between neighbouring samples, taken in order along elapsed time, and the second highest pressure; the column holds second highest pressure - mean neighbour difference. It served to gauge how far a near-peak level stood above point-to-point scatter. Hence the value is 51.7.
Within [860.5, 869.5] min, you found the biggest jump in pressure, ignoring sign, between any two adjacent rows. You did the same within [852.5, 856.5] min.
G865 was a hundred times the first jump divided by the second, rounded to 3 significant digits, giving 164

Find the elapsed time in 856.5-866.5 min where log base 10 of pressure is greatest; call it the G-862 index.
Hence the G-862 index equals 863.0 min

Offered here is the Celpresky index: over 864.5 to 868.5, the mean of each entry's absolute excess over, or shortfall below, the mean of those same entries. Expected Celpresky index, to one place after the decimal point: 1.2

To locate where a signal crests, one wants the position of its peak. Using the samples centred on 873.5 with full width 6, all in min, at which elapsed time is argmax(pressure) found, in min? 876.0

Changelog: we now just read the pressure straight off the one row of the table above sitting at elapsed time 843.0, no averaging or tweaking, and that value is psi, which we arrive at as 63.2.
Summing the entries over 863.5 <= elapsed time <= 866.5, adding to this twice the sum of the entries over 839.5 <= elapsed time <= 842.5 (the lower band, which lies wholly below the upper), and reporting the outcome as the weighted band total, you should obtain 644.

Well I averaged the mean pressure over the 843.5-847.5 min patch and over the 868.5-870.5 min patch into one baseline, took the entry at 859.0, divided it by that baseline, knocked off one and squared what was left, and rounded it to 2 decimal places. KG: 0.05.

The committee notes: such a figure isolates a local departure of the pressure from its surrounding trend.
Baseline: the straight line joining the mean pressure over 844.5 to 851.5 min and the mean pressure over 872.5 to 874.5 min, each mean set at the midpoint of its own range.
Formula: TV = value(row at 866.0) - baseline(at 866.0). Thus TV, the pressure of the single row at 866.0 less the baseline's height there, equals 6.8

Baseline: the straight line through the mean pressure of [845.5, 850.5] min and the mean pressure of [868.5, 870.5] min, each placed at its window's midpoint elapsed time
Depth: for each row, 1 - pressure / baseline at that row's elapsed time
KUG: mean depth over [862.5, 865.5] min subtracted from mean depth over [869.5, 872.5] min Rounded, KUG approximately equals 0.13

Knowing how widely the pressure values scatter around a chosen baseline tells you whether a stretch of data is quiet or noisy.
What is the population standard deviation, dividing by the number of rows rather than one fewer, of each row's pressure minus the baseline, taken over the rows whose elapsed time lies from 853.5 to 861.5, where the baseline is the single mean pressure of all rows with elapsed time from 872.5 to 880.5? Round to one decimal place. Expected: 2.2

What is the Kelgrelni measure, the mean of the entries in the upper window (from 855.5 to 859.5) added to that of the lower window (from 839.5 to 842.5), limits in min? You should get 144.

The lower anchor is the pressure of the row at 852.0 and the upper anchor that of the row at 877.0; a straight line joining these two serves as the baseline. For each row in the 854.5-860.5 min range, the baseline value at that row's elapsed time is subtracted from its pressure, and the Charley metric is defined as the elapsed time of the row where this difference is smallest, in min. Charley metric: 856.0 min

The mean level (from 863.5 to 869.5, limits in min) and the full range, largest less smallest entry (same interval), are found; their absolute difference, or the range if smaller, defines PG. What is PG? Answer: 3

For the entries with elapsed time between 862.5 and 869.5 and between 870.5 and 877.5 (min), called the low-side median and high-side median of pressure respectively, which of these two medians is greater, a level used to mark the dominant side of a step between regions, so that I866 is 79.4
